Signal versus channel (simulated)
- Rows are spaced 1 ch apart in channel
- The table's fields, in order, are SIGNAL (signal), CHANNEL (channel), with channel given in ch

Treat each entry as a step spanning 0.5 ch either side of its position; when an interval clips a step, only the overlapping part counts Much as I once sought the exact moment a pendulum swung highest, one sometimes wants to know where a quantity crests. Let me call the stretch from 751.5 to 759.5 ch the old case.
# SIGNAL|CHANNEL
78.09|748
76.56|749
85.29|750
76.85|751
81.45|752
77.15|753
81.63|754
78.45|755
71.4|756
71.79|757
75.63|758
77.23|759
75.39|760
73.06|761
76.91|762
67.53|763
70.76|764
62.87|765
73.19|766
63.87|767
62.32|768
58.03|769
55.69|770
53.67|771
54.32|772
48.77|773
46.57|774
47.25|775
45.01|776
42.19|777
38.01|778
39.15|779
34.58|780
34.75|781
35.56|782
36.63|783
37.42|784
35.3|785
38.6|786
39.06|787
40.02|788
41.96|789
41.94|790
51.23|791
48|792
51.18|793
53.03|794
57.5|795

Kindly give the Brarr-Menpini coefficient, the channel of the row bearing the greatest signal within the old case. 754 ch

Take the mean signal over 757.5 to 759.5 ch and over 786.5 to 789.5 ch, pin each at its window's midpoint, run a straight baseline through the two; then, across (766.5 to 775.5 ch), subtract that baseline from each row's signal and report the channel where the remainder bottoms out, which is 774 ch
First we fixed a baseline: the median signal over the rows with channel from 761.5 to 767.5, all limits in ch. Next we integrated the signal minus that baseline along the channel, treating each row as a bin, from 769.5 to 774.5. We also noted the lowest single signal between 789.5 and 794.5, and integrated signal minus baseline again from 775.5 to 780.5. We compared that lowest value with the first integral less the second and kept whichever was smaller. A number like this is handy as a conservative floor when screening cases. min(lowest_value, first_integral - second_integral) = 41.9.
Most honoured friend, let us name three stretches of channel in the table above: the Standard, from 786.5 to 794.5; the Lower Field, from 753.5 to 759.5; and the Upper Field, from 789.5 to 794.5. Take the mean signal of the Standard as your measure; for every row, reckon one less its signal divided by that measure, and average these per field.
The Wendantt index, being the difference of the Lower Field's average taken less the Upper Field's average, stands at -0.6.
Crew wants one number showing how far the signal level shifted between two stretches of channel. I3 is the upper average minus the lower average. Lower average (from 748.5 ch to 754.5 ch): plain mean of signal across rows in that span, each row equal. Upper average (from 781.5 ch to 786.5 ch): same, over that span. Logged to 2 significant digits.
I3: -43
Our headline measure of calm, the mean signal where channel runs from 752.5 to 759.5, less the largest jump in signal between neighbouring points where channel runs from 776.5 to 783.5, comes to 72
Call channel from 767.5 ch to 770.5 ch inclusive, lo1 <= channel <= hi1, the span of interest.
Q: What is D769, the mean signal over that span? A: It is 59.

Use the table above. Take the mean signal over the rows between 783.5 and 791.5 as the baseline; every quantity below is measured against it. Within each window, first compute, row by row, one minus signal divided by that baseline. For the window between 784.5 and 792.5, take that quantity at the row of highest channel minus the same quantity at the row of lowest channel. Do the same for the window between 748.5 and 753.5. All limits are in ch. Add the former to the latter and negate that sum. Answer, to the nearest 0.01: 0.33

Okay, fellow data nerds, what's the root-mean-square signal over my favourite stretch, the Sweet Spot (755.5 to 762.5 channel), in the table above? 75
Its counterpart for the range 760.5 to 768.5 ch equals 69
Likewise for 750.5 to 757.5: 77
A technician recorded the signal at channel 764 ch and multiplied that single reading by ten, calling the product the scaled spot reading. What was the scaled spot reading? 708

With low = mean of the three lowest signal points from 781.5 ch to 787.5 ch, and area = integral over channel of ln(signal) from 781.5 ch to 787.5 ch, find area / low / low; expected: 0.017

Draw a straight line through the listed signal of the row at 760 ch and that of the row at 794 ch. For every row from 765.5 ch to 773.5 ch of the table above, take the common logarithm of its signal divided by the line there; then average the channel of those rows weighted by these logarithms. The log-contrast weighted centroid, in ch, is 770.7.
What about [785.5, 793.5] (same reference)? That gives 788.3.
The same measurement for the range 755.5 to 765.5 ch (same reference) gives 761.0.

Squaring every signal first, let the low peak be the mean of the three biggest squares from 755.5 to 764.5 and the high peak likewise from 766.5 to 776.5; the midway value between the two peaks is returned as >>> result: 4822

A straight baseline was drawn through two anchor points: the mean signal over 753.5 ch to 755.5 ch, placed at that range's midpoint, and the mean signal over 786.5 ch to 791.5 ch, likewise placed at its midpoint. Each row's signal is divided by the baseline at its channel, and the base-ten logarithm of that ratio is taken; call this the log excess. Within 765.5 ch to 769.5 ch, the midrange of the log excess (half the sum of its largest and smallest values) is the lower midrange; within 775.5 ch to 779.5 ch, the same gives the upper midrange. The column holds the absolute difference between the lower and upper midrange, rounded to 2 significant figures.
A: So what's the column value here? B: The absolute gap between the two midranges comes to 0.12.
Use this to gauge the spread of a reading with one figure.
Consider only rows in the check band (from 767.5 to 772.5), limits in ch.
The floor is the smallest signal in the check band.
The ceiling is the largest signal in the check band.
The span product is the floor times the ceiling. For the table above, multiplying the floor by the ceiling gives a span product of 3345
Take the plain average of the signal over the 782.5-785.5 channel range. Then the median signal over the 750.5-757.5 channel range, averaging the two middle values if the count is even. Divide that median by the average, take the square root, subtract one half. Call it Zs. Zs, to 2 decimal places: 0.95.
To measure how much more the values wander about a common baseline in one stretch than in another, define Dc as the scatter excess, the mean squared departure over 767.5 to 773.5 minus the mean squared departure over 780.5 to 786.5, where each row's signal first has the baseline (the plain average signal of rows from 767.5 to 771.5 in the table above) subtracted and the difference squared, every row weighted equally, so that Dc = -424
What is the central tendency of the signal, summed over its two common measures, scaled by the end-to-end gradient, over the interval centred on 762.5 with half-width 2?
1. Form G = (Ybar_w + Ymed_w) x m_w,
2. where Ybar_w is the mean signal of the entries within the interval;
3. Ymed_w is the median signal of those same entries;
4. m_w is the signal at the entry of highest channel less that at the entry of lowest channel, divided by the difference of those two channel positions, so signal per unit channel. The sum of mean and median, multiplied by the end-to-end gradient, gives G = -110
